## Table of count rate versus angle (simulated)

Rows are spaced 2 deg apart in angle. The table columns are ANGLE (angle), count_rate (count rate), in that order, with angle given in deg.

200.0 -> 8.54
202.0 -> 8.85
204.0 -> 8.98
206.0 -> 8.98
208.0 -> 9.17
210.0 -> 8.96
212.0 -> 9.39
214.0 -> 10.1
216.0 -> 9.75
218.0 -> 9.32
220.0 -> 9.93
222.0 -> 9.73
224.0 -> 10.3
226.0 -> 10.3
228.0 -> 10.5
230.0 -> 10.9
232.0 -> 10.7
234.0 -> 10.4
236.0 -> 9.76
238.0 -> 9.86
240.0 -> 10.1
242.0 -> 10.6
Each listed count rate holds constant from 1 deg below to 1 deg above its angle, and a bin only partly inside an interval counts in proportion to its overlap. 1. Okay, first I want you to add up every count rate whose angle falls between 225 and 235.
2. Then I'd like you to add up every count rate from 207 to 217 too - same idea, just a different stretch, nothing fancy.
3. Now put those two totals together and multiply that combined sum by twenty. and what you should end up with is 2003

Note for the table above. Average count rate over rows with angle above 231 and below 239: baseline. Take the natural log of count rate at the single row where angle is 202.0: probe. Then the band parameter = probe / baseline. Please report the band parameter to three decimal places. 0.214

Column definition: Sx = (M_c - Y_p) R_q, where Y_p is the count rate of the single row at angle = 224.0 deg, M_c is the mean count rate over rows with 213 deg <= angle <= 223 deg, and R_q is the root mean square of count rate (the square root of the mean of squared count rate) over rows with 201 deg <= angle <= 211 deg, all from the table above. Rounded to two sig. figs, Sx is -4.8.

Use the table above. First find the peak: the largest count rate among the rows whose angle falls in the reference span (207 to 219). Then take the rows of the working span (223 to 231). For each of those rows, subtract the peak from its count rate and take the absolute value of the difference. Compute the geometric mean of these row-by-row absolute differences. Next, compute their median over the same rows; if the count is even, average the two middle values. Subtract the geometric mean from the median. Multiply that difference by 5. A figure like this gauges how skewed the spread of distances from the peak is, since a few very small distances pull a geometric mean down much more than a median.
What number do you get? -0.18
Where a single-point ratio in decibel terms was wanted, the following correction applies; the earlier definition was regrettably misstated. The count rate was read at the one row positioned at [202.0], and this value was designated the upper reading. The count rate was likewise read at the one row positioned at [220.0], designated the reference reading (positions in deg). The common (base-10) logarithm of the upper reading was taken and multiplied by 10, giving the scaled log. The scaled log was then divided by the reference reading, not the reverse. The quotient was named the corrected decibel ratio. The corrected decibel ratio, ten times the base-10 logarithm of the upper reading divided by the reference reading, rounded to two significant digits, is 0.95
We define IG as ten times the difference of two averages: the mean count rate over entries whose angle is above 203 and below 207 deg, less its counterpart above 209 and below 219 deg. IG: -5.2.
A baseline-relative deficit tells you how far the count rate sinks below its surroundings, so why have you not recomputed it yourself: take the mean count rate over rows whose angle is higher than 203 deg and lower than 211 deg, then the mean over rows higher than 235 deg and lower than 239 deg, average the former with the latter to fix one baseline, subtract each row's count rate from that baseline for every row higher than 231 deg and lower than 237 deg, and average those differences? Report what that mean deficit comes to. -0.87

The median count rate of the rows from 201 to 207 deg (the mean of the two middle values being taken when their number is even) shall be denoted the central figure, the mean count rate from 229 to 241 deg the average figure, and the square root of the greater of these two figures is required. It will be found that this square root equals 3.21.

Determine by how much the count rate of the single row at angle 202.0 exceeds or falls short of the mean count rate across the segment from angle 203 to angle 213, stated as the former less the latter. -0.2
